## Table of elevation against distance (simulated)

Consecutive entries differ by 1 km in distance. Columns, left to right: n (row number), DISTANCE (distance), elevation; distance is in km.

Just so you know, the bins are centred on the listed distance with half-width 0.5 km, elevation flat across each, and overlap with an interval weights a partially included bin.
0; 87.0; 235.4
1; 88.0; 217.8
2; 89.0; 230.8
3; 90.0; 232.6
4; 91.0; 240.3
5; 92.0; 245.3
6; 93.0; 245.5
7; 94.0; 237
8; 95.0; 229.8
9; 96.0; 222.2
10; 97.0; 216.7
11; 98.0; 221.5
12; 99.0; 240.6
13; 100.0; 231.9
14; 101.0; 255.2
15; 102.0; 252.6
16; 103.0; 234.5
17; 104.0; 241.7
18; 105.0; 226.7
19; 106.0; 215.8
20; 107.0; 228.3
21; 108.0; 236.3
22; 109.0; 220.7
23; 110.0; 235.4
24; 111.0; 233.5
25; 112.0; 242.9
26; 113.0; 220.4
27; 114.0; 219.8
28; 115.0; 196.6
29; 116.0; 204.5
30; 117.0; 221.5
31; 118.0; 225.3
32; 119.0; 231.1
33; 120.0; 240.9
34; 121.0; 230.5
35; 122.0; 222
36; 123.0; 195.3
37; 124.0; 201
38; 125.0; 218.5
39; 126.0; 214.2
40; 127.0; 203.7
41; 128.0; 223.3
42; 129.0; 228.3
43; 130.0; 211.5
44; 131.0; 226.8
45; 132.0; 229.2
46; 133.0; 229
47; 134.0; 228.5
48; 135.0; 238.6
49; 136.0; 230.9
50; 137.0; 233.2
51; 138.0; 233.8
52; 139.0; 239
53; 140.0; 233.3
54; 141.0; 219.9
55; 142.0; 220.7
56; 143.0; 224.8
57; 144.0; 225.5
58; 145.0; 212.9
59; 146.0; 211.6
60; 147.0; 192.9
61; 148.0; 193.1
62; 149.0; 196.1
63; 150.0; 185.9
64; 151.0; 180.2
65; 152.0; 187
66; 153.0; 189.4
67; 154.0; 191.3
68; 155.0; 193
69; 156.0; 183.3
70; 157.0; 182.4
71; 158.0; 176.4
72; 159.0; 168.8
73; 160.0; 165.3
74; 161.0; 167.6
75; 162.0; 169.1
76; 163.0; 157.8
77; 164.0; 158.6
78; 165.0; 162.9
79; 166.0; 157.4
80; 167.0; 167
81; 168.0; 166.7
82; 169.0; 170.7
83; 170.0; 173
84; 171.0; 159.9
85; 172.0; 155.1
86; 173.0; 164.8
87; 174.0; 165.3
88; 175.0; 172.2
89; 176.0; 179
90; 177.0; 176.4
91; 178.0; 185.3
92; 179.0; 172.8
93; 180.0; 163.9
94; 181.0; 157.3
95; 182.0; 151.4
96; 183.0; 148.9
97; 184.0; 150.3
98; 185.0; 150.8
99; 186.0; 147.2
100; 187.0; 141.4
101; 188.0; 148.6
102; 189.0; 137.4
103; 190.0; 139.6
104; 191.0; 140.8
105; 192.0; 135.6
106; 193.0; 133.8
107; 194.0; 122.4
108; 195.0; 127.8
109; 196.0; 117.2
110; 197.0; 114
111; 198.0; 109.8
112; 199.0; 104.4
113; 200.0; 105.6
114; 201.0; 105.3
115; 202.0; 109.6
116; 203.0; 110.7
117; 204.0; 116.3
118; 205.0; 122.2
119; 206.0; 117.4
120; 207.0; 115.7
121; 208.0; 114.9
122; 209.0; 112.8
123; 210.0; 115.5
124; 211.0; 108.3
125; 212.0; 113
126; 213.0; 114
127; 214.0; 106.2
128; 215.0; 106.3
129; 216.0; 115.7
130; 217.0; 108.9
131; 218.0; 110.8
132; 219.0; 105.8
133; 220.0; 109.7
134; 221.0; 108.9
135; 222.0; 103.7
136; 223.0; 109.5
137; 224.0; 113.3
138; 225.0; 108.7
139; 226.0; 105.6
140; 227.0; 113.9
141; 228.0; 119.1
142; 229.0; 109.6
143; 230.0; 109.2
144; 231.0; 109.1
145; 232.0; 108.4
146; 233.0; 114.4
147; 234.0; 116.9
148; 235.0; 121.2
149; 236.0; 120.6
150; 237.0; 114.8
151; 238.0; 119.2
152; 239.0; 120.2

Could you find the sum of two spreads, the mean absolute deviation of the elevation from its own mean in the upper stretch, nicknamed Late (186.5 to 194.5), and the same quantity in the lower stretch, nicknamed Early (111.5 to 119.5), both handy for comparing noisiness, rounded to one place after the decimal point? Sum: 15.1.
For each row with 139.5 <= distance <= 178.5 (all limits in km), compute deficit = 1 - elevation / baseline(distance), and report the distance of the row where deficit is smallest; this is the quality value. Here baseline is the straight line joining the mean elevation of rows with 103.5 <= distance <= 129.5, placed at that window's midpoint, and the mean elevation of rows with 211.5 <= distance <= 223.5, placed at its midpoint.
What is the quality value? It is 178.0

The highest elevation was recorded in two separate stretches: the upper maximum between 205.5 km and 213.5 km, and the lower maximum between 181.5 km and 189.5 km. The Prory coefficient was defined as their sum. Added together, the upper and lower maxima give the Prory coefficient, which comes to 269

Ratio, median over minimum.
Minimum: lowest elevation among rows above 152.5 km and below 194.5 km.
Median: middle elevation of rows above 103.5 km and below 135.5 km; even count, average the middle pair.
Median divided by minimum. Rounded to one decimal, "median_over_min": 1.8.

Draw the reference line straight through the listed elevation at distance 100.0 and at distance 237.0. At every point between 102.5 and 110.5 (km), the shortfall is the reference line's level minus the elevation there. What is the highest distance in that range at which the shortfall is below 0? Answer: 110.0 km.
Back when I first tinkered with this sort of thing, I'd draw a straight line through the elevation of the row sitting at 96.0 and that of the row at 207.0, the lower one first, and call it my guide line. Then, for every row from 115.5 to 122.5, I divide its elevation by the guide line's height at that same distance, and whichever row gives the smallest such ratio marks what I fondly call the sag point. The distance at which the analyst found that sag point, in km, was 116.0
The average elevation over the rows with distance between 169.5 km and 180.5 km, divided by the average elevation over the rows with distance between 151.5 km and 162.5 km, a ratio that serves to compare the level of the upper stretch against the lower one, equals 0.95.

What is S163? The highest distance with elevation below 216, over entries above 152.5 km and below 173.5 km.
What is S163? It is 173.0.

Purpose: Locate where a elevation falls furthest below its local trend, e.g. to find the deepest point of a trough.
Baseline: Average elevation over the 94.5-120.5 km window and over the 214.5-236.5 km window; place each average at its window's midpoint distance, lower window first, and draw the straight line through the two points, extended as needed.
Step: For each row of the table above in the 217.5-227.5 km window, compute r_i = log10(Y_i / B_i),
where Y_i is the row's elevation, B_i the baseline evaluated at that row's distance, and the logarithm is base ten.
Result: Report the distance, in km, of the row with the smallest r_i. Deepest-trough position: 219.0 km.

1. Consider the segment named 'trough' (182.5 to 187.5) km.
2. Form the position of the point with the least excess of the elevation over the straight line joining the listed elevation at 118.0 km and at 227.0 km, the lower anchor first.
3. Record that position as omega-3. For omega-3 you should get 187.0 km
